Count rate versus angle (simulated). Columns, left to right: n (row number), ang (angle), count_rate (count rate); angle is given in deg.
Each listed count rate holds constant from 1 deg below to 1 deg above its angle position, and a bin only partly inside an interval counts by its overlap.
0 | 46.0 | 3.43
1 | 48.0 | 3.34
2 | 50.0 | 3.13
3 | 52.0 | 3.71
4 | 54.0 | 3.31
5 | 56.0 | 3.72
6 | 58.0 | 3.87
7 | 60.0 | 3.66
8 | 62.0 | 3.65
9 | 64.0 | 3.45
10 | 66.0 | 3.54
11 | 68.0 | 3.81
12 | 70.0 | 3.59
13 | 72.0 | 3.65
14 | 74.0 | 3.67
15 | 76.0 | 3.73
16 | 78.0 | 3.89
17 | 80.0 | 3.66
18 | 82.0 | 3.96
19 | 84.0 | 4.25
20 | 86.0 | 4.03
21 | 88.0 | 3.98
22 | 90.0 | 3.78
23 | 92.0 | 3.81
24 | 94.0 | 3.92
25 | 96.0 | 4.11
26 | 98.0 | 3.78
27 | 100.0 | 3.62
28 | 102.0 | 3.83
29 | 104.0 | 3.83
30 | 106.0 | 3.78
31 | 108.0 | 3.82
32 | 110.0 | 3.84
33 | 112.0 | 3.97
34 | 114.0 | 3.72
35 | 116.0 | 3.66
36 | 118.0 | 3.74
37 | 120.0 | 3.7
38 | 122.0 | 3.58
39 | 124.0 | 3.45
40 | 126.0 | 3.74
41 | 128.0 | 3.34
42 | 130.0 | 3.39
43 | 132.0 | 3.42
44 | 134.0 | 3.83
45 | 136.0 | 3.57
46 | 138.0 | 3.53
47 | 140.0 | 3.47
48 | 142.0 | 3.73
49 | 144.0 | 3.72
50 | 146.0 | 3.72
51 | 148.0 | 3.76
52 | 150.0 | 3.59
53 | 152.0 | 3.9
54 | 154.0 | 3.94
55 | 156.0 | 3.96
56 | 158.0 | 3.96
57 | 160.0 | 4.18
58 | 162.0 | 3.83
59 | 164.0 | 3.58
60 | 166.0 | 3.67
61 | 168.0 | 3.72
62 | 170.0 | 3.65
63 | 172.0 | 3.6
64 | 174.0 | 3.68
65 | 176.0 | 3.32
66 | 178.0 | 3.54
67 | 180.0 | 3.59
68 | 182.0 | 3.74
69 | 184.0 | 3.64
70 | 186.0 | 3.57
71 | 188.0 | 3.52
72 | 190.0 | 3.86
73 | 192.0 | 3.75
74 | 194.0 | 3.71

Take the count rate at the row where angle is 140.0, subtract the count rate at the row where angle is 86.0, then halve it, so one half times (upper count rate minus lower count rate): -0.28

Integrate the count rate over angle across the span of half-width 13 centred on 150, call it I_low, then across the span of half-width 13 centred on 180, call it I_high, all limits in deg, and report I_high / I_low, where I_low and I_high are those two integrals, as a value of 0.96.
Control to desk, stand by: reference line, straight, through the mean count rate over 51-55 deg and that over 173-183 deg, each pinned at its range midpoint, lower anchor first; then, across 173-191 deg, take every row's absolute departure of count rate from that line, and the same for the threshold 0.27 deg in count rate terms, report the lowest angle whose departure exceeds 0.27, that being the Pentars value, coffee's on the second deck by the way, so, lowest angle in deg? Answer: 190.0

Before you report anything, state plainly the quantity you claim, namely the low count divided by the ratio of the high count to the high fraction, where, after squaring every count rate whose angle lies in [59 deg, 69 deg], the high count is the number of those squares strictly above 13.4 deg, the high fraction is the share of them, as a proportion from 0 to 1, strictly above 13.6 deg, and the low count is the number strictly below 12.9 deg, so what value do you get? 0.40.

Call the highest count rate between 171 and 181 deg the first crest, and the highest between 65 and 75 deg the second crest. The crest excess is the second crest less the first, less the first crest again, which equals -3.55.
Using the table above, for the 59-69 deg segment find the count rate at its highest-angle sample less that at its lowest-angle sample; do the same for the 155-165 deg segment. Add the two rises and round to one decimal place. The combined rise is -0.2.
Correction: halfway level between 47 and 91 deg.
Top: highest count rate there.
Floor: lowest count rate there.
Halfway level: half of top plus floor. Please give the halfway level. 3.69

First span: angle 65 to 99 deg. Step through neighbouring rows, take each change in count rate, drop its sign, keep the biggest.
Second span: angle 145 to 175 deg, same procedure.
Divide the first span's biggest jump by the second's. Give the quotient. 0.94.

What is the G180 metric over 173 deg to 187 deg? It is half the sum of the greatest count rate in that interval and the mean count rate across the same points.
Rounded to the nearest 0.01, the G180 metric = 3.66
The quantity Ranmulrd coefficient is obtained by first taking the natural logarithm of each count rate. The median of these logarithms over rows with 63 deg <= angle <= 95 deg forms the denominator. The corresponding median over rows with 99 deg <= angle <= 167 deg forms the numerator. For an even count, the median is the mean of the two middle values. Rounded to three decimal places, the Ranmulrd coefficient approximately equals 0.986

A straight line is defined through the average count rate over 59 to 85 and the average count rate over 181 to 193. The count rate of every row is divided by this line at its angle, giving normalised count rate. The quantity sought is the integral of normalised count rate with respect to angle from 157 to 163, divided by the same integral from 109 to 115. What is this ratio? 1.04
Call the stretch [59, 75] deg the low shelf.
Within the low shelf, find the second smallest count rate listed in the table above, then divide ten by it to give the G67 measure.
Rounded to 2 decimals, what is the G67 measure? 2.82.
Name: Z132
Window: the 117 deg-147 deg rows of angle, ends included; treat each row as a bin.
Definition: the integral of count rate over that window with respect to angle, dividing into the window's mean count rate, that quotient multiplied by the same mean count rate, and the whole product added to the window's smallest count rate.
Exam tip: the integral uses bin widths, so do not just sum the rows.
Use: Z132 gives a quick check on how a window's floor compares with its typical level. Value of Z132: 3.46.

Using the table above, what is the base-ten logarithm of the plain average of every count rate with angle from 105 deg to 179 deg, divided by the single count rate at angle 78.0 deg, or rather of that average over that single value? -0.023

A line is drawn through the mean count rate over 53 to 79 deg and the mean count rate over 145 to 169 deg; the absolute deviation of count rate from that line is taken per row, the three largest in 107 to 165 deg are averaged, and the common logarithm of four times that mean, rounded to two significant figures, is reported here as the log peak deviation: 0.19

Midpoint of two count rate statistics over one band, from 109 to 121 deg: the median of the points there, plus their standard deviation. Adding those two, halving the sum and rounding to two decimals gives 1.92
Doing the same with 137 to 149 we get 1.92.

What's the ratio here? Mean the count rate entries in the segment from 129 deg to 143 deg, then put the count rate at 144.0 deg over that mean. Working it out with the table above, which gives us 1.04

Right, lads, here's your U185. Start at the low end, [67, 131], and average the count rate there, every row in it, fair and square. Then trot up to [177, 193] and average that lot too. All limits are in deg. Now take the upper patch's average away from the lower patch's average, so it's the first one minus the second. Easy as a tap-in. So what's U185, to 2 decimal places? 0.12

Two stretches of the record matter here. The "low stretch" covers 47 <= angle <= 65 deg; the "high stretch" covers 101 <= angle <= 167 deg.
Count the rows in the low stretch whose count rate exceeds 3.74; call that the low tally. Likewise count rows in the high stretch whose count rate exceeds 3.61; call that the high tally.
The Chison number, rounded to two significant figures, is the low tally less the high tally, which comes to -22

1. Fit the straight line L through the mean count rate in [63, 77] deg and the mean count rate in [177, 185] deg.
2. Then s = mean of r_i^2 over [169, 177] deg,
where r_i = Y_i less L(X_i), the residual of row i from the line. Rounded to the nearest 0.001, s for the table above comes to 0.025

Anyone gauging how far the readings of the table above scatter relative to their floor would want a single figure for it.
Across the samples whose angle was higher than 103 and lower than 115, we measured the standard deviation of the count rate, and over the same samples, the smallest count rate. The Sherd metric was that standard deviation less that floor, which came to -3.64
